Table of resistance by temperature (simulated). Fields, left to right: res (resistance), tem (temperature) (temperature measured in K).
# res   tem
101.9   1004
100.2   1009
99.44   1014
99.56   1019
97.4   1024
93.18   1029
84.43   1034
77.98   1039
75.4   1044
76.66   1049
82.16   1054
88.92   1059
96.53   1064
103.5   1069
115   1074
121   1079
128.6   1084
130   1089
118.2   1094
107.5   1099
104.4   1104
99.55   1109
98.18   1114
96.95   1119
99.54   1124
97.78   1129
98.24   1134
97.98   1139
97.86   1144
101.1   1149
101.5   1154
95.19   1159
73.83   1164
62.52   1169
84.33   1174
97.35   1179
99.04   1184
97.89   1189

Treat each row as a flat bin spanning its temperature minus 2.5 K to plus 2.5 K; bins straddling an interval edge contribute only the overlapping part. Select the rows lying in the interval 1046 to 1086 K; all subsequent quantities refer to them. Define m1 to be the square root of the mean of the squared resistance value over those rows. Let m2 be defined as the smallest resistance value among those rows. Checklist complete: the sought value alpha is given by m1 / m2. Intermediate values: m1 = 103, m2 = 76.66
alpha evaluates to 1.34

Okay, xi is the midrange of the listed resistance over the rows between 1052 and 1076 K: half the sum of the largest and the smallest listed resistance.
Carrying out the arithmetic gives 99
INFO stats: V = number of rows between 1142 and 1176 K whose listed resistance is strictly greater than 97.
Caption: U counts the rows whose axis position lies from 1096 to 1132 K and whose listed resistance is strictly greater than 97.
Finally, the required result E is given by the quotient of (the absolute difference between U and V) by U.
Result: 0.5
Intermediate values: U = 6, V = 3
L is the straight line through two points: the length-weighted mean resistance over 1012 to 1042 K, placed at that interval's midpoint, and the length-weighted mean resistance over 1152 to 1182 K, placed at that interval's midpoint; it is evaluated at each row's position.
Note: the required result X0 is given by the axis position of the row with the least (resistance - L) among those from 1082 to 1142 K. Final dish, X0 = 1119 K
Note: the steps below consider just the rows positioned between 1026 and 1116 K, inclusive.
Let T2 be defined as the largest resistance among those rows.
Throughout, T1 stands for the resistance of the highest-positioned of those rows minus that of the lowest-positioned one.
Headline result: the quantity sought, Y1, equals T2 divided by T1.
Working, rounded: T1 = 5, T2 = 130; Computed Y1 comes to 26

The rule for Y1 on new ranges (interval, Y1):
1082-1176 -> -3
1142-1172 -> -3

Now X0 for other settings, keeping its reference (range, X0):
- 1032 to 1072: 1044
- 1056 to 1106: 1059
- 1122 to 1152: 1129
